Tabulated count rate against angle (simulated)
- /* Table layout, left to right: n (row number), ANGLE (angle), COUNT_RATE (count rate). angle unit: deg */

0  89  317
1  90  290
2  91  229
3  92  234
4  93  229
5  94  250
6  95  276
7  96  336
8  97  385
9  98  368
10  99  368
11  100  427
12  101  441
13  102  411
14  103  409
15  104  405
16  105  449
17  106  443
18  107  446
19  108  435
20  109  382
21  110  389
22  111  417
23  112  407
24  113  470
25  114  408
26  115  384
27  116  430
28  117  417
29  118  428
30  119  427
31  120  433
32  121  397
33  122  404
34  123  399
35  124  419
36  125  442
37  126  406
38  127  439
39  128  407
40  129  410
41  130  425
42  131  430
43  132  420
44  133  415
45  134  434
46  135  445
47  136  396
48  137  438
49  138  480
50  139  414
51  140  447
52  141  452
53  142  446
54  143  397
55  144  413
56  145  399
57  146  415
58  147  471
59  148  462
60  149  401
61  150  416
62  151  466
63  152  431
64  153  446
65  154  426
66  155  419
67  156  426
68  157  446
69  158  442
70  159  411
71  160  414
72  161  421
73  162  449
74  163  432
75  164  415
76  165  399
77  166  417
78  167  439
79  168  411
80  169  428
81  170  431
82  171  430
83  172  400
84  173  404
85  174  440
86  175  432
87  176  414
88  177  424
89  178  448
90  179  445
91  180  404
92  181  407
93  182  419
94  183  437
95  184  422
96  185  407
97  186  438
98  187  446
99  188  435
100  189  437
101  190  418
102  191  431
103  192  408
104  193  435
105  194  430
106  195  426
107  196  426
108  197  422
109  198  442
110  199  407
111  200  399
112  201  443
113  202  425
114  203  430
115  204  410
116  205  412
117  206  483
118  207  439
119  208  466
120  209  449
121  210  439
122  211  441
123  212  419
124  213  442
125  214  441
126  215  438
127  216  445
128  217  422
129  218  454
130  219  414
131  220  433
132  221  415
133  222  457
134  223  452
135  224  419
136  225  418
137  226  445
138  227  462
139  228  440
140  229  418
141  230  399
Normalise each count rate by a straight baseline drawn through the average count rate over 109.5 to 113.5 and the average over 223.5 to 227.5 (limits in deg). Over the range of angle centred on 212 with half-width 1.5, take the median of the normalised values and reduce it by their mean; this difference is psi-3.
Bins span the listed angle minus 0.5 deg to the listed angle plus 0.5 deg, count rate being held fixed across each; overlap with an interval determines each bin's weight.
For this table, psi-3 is 0.016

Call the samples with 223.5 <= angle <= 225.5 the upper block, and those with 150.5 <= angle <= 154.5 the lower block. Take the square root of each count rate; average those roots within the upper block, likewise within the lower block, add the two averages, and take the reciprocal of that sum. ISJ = 0.0241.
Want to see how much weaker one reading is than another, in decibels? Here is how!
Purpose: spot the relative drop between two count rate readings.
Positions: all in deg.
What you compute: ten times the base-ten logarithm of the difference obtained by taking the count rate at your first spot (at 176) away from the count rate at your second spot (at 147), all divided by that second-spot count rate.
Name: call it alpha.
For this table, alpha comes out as -9.2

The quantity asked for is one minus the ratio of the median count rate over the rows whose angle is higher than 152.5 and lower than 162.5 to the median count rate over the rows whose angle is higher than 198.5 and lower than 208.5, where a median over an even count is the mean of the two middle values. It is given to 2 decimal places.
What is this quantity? 0.00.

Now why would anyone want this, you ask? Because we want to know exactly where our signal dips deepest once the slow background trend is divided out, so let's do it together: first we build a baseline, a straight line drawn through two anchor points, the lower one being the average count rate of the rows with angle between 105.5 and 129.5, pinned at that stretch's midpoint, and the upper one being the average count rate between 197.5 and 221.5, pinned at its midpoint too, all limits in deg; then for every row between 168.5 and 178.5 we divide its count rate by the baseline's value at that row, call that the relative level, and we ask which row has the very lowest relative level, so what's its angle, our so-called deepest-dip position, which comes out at 172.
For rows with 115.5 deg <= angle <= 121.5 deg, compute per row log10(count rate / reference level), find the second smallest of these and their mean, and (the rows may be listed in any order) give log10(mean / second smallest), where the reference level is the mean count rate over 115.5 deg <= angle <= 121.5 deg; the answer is -1.4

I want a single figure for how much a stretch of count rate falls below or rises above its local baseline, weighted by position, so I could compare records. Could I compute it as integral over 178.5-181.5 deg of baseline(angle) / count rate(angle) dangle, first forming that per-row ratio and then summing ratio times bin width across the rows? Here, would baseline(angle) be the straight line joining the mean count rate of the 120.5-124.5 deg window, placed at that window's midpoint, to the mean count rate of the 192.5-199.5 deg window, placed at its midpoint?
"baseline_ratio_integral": 3.0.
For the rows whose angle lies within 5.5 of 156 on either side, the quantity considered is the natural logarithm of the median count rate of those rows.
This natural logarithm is 6.054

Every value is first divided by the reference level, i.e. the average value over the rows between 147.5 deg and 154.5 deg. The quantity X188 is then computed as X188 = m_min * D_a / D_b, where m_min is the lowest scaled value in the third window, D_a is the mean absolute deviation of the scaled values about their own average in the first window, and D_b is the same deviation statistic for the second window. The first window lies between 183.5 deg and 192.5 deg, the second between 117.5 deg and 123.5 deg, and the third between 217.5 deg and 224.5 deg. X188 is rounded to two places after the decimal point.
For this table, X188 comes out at 0.76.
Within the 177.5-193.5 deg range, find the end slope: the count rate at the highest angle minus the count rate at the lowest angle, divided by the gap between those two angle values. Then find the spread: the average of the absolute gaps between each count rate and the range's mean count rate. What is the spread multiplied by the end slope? -12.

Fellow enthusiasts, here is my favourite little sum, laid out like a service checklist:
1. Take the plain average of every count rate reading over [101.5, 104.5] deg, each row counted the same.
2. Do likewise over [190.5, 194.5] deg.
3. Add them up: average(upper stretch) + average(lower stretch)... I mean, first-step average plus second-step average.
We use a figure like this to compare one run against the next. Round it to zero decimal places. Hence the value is 834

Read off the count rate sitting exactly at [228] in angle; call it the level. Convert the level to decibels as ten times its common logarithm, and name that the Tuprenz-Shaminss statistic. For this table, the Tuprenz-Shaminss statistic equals 26.4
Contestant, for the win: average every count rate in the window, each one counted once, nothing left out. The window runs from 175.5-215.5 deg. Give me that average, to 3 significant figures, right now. 430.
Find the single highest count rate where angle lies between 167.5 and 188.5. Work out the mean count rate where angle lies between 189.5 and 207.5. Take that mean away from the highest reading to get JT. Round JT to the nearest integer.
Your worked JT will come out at 21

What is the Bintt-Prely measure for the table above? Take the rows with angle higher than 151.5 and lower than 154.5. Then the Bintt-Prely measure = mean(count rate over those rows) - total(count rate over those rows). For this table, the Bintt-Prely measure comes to -869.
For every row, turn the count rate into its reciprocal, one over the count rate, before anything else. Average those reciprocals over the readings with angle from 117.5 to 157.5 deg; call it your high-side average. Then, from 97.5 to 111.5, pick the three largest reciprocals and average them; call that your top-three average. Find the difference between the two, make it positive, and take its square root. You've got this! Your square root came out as 0.0184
